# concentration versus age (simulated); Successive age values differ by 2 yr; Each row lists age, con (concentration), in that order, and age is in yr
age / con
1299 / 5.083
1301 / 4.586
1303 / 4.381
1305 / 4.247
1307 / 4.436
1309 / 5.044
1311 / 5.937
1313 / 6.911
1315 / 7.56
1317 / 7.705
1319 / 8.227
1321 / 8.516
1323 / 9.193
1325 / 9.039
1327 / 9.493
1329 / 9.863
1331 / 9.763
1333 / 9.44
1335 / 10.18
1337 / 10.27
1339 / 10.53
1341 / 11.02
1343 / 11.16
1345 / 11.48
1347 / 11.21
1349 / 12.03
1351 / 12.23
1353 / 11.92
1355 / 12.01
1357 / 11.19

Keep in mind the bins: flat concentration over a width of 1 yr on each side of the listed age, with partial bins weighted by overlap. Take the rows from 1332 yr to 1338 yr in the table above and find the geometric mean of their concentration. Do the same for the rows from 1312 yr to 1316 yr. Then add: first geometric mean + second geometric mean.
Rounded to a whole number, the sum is 17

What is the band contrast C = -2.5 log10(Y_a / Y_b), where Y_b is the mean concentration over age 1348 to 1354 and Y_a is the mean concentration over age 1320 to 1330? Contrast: 0.29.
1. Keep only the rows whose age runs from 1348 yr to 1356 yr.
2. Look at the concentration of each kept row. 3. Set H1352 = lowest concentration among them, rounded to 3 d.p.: 11.920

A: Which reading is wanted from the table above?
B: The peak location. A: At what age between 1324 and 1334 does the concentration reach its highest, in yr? 1329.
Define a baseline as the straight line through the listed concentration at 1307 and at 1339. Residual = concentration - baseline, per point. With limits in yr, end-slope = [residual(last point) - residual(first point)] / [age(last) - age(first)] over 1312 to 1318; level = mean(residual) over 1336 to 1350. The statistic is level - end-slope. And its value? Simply -0.2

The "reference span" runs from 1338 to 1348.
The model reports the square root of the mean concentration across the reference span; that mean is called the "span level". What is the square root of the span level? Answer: 3.33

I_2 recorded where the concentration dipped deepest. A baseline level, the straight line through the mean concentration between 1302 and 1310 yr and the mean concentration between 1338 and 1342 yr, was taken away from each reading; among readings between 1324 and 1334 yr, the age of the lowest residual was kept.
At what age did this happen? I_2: 1333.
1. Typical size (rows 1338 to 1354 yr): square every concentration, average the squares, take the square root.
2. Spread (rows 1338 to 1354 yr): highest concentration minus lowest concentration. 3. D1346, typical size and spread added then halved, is 6.6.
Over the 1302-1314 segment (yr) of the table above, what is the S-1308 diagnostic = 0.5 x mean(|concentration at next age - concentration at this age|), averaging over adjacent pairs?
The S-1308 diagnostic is 0.28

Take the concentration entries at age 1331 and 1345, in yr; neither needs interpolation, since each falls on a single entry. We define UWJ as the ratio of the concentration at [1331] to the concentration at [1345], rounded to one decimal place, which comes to 0.9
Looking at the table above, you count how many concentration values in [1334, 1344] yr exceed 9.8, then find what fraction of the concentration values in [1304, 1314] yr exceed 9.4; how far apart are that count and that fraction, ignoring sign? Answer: 5.0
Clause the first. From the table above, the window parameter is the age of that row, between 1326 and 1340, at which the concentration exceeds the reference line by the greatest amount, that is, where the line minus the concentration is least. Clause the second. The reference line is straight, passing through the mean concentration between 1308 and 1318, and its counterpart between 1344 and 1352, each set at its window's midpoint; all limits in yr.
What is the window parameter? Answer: 1329 yr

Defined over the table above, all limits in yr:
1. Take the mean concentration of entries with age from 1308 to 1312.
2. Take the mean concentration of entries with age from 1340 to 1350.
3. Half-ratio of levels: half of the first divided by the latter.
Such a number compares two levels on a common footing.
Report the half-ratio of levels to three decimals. 0.241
